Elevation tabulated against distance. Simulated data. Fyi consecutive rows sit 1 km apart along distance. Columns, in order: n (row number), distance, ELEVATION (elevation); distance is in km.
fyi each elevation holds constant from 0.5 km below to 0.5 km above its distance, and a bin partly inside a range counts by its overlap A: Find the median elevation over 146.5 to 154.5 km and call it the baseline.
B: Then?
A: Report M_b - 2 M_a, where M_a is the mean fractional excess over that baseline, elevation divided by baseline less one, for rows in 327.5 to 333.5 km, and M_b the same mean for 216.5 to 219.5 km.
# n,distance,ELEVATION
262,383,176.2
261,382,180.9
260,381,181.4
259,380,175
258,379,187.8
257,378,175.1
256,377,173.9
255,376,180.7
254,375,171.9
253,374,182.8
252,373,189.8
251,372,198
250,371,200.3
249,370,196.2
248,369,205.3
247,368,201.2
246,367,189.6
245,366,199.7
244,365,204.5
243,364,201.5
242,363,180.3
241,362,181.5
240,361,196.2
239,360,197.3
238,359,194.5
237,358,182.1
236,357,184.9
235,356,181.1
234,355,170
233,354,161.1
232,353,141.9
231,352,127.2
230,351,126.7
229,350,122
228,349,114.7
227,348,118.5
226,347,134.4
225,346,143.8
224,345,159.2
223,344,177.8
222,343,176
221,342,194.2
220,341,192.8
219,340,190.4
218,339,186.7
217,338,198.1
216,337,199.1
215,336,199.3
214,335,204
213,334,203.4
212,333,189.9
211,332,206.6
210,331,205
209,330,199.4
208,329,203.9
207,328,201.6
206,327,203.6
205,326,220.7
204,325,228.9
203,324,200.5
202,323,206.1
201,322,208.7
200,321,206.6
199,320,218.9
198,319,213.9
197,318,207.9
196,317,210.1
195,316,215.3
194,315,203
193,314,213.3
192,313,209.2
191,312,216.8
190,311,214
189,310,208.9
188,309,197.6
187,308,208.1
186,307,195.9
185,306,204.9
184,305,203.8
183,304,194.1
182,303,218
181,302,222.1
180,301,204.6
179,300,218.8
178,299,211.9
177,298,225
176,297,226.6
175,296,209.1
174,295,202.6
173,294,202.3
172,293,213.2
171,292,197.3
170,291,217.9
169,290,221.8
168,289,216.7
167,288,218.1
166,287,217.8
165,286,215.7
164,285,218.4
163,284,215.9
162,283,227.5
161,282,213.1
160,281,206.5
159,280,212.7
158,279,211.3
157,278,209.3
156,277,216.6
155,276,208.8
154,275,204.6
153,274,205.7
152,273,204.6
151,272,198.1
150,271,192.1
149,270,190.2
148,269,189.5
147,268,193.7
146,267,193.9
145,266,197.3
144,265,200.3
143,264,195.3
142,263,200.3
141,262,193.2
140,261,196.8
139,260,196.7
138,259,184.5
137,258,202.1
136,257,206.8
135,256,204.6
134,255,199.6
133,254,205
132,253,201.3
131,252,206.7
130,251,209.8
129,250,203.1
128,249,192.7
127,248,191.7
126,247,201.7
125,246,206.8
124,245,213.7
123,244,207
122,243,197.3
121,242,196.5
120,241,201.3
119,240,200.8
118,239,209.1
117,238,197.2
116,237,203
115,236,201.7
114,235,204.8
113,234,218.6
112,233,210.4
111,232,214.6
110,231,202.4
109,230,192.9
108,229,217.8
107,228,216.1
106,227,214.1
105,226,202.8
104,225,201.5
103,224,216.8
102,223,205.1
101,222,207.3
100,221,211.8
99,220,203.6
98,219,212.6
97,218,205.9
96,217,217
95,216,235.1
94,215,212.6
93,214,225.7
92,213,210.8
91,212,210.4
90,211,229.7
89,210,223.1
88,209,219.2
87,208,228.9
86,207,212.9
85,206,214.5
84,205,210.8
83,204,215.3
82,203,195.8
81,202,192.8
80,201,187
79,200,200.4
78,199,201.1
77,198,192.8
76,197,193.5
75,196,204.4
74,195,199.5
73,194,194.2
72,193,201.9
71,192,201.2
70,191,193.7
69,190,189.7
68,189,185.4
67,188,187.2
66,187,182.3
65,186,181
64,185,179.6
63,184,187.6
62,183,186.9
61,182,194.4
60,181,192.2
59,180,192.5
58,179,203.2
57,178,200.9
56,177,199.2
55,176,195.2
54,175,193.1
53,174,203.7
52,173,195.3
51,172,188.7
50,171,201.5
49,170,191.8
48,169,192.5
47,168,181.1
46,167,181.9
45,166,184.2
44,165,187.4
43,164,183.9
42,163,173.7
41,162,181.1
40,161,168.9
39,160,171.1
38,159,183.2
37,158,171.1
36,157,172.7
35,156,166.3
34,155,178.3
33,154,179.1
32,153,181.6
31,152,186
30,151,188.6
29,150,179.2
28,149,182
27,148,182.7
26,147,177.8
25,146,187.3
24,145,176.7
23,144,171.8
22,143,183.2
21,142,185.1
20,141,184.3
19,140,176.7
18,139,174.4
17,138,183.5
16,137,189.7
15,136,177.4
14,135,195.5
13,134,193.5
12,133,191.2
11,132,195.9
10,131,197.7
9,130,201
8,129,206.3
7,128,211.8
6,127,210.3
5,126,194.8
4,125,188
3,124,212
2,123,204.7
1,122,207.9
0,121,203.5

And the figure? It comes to -0.047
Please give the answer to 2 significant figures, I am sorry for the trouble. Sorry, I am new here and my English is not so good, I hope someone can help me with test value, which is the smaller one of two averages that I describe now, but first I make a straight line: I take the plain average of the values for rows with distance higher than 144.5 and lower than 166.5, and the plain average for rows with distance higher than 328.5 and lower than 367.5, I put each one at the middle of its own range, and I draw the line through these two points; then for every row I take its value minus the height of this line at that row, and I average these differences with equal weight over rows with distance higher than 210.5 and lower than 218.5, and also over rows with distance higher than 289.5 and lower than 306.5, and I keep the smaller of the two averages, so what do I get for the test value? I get 33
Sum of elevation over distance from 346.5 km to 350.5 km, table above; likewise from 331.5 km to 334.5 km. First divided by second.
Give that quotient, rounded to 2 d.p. 0.82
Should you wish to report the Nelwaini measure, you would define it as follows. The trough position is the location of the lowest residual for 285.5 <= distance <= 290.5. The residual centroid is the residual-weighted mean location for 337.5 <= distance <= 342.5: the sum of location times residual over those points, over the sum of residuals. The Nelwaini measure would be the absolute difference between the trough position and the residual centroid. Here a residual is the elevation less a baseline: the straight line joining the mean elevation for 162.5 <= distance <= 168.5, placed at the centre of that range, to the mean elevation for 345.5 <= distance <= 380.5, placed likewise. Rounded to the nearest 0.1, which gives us 54.0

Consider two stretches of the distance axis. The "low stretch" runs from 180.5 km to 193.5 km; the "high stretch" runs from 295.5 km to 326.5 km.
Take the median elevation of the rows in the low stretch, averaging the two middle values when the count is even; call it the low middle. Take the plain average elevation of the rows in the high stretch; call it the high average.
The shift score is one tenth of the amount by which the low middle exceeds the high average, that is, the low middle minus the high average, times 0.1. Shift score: -2.3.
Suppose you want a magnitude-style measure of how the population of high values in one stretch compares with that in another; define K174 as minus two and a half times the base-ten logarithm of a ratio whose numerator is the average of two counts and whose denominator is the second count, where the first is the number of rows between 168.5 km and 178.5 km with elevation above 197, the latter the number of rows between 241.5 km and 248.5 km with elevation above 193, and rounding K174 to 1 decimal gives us 0.2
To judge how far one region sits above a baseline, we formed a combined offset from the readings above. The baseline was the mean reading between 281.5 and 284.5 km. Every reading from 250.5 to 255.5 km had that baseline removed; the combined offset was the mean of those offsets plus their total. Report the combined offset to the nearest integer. -86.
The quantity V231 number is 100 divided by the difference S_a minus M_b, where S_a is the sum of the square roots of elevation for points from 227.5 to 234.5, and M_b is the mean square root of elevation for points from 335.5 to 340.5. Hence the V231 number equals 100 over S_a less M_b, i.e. 1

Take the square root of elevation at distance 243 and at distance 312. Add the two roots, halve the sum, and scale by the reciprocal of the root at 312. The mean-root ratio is 0.98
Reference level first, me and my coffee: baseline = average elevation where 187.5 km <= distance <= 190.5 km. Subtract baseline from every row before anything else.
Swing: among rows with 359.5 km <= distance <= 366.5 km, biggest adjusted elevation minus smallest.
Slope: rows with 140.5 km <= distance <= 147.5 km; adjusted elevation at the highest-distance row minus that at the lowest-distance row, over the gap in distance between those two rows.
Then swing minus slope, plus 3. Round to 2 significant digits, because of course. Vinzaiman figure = 28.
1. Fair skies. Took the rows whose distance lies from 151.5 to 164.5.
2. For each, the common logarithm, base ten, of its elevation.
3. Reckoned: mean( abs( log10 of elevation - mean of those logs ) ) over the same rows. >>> 0.014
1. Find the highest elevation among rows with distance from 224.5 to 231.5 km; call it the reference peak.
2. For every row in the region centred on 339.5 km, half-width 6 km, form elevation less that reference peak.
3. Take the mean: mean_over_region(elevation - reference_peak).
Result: -28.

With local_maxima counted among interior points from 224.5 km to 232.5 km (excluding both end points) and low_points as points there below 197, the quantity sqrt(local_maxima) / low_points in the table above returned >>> 1.0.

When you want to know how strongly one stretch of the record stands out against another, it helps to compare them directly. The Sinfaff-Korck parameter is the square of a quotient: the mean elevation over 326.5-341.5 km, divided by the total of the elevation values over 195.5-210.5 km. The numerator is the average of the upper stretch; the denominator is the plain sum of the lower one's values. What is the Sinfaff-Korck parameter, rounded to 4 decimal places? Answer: 0.0041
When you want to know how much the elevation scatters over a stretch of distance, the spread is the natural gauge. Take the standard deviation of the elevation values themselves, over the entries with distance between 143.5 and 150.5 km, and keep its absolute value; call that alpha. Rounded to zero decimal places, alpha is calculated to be 5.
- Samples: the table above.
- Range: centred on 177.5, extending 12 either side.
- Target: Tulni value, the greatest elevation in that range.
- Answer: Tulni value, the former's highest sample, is 203.7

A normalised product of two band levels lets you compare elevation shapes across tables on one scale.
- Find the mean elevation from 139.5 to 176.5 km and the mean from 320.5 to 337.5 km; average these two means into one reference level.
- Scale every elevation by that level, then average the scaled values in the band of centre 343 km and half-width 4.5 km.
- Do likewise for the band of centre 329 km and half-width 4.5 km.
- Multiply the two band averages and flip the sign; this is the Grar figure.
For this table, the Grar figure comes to -0.95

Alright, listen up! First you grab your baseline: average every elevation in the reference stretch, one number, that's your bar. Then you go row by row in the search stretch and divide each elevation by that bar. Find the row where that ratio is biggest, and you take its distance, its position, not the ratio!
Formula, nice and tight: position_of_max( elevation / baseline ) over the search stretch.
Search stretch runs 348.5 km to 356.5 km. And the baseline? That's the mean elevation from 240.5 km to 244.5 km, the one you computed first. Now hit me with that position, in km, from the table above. 356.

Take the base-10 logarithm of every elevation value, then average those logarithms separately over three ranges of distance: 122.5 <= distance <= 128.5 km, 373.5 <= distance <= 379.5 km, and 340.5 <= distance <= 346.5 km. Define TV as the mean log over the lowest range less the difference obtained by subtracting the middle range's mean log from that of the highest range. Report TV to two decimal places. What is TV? 2.29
